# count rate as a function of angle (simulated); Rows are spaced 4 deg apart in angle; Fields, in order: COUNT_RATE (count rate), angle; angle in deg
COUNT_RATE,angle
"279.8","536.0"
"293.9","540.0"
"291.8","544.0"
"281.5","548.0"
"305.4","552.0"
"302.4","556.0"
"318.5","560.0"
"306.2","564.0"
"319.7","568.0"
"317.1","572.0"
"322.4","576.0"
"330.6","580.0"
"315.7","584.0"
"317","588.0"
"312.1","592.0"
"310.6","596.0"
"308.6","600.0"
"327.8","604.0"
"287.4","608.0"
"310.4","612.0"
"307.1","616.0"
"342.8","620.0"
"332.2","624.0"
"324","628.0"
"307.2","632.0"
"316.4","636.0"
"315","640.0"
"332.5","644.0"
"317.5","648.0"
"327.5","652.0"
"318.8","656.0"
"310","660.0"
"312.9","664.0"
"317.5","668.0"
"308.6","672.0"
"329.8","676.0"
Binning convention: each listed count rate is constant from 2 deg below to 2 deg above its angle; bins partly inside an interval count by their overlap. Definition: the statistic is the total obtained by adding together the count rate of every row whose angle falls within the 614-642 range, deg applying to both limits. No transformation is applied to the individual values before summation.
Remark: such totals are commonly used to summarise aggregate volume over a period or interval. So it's 2245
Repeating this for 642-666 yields 1919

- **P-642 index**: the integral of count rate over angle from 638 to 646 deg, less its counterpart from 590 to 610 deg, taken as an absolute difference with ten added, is 3606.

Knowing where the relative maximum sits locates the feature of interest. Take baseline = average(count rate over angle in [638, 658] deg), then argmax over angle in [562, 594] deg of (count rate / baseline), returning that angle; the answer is 580.0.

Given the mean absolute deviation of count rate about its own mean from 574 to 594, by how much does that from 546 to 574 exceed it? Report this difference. 4.0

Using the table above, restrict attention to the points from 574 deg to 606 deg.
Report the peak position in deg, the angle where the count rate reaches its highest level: 580.0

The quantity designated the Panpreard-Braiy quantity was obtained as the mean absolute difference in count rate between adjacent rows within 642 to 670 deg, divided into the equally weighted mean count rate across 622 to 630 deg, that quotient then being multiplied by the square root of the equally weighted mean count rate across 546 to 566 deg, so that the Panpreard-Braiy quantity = 685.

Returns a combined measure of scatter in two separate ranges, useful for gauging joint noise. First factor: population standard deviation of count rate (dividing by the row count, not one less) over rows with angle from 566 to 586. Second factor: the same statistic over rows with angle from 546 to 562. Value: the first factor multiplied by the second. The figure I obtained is 70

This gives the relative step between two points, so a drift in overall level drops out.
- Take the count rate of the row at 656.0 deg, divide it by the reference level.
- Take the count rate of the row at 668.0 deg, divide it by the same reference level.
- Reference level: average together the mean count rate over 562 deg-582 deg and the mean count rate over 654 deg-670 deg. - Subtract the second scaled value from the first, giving 0.00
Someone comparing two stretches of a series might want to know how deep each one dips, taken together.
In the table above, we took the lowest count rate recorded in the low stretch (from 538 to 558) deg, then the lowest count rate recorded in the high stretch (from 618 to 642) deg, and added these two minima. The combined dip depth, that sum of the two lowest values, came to 589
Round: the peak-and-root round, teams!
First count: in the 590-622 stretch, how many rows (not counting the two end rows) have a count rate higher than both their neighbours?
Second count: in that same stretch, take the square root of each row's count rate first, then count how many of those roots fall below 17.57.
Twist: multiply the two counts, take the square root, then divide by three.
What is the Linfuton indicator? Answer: 0.82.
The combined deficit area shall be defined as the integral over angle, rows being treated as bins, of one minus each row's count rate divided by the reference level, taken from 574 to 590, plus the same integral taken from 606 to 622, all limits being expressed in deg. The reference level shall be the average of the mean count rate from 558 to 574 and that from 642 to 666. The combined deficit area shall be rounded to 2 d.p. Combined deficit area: 0.10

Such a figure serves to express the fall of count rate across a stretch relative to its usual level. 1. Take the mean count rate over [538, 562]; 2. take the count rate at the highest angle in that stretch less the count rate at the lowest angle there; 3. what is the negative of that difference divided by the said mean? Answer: -0.082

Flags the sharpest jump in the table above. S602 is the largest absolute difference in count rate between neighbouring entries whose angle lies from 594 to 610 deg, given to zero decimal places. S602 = 40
